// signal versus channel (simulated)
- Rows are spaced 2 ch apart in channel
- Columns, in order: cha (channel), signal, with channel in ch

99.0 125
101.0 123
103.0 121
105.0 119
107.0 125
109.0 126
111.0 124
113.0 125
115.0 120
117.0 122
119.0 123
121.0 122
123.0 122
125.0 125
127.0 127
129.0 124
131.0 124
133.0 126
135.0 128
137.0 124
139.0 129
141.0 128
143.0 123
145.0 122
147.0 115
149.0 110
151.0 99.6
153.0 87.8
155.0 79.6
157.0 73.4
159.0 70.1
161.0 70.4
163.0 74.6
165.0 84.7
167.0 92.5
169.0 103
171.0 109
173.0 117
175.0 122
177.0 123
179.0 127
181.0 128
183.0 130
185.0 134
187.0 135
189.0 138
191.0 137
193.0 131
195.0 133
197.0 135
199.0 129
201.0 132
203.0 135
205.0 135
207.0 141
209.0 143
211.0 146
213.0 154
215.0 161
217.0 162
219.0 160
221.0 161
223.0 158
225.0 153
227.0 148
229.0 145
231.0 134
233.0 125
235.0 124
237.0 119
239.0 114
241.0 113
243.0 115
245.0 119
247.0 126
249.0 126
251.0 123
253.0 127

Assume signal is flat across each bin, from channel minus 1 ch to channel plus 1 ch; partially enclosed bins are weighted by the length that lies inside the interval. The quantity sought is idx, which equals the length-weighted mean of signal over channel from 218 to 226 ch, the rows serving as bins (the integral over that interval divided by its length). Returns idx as 158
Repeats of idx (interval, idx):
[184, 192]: 136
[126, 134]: 125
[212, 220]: 159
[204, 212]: 141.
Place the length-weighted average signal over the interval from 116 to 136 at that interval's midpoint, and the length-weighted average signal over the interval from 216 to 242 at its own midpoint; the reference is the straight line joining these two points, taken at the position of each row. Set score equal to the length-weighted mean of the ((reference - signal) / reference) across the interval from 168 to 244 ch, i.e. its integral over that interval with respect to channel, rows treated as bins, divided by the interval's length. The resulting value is 0.013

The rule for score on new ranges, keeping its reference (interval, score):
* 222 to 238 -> 0.011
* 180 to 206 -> 0.008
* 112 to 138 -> 0.001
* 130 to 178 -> 0.176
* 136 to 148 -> 0.025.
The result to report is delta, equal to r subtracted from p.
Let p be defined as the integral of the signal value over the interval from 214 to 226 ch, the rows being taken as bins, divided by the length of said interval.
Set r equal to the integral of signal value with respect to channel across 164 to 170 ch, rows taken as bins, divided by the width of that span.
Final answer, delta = 66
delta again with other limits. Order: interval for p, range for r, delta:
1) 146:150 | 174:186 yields -15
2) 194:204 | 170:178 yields 15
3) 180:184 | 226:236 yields -6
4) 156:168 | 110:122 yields -45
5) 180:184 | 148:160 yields 42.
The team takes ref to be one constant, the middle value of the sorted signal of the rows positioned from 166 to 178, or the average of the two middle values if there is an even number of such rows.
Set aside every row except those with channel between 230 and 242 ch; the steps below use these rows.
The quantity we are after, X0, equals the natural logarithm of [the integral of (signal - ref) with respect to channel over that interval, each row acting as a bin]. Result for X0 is 4.6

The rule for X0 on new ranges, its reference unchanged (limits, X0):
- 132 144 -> 5.1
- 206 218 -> 6.1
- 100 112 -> 4.8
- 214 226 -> 6.3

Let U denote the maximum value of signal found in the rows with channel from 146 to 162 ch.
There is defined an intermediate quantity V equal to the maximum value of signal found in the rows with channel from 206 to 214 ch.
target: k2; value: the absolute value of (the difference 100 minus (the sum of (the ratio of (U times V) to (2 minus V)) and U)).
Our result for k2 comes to 102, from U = 115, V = 154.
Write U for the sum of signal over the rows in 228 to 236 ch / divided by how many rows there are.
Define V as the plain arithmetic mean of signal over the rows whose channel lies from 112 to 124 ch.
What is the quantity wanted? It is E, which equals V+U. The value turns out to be 254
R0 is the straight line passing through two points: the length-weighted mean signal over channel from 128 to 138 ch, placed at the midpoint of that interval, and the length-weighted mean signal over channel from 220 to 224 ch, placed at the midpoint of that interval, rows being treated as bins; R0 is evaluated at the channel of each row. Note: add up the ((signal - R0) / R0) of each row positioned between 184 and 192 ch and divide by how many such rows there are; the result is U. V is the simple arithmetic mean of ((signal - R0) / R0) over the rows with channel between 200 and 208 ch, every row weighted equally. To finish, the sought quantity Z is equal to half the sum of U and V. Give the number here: -0.09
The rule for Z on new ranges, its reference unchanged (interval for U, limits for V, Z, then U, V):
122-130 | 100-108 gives 0.04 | 0.02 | 0.070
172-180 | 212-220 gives -0.06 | -0.14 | 0.013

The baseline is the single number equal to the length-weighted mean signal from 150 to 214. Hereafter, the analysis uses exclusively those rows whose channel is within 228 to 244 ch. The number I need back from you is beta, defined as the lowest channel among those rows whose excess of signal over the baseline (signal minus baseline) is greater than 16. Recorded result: 229.0 ch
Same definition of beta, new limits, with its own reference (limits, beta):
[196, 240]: 197.0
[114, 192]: 185.0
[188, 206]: 189.0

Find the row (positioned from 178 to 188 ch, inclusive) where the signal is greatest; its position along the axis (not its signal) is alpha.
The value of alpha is 187.0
